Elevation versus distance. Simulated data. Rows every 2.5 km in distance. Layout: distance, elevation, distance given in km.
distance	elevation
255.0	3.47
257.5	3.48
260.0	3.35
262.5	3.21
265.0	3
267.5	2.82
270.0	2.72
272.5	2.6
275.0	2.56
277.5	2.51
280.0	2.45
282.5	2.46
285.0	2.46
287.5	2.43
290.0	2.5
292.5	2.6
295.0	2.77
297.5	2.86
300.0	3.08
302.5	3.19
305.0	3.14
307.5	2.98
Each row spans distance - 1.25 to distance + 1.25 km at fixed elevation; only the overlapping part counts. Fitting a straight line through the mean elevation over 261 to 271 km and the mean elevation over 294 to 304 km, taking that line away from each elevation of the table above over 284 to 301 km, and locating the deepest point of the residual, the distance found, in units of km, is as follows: 287.5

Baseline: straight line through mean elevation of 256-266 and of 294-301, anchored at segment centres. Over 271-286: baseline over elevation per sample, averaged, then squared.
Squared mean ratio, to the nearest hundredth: 1.52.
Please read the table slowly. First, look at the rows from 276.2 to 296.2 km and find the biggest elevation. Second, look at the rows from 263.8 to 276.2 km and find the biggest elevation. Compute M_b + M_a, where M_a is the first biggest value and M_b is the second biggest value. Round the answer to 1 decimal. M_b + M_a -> 5.8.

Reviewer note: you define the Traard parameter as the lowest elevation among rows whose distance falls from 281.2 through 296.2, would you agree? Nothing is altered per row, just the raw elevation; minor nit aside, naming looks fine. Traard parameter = 2.43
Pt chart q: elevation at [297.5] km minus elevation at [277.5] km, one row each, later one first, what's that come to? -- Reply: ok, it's 0.35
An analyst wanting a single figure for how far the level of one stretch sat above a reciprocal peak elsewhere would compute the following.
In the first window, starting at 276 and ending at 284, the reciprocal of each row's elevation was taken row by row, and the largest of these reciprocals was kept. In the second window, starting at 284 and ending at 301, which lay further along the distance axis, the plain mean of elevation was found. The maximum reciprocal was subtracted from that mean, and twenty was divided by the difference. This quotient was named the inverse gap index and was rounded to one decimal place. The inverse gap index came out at 8.8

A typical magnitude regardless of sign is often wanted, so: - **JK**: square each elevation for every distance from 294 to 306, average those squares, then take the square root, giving 3.01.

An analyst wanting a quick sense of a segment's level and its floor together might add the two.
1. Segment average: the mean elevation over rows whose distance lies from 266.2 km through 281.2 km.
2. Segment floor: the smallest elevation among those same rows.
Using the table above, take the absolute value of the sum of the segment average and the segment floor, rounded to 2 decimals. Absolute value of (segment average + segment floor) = 5.06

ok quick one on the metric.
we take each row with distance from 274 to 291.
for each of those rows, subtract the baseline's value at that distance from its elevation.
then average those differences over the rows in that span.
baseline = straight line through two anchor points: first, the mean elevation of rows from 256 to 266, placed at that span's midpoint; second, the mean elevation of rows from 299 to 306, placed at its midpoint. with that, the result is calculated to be -0.72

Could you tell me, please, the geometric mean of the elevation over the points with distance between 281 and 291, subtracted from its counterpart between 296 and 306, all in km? 0.6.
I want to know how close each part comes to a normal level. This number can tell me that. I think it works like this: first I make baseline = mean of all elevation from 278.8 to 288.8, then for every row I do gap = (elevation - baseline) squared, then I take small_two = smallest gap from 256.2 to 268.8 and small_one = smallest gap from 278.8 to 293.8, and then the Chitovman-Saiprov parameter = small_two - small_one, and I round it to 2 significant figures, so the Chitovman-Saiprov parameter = 0.14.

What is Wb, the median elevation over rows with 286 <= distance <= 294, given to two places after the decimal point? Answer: 2.50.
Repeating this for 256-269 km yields 3.21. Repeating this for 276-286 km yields 2.46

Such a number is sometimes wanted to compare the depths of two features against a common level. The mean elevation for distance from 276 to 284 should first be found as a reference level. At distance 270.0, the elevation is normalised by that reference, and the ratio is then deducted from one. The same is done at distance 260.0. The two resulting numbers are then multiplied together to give 0.035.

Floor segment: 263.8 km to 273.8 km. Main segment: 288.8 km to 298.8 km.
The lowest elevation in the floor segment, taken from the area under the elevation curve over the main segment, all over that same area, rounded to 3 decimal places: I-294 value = 0.903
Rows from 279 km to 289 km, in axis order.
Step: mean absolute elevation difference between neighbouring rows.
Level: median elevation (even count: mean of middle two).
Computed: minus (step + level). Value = -2.5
